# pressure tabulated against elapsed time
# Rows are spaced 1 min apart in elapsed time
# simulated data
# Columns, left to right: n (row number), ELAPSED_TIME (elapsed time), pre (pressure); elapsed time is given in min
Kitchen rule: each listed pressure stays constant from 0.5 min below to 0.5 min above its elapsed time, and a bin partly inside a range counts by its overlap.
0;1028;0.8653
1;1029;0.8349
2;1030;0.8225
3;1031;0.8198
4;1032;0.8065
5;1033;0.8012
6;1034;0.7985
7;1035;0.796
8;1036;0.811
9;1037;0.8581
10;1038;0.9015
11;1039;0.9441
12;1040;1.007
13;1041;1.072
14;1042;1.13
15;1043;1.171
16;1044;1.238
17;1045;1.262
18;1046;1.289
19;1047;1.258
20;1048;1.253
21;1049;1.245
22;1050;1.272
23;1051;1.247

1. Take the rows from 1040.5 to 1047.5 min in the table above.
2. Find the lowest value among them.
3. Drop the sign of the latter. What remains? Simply 1.07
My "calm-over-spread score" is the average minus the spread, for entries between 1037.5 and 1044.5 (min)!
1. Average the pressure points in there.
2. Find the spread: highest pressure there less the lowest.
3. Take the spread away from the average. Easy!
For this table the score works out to 0.73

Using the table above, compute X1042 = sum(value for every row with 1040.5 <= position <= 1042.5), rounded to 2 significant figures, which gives 2.2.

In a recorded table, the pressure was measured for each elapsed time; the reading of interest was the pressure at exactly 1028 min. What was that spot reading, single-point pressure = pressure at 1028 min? 0.8653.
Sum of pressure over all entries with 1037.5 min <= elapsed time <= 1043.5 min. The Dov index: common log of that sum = 0.79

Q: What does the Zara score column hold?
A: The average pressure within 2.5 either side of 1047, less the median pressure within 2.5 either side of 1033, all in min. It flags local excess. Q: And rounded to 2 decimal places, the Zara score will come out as 0.46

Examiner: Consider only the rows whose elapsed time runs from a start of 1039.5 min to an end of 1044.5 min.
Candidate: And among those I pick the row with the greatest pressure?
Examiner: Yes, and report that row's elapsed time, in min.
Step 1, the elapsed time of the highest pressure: 1044 min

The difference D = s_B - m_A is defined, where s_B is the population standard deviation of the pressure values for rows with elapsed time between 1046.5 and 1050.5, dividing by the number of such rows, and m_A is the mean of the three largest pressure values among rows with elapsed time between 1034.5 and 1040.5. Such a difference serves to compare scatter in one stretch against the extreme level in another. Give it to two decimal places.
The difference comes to -0.94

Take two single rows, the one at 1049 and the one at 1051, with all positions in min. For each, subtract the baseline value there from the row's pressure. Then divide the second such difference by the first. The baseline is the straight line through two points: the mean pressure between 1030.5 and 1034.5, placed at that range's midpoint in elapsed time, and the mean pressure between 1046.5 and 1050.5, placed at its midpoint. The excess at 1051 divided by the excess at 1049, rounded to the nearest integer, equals 3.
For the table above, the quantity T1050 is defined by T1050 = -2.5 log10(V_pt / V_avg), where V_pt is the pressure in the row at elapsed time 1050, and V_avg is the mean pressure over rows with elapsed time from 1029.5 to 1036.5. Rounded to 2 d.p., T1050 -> -0.49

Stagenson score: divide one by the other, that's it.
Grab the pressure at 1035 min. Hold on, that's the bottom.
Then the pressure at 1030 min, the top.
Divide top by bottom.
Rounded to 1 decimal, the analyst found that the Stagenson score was 1.0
